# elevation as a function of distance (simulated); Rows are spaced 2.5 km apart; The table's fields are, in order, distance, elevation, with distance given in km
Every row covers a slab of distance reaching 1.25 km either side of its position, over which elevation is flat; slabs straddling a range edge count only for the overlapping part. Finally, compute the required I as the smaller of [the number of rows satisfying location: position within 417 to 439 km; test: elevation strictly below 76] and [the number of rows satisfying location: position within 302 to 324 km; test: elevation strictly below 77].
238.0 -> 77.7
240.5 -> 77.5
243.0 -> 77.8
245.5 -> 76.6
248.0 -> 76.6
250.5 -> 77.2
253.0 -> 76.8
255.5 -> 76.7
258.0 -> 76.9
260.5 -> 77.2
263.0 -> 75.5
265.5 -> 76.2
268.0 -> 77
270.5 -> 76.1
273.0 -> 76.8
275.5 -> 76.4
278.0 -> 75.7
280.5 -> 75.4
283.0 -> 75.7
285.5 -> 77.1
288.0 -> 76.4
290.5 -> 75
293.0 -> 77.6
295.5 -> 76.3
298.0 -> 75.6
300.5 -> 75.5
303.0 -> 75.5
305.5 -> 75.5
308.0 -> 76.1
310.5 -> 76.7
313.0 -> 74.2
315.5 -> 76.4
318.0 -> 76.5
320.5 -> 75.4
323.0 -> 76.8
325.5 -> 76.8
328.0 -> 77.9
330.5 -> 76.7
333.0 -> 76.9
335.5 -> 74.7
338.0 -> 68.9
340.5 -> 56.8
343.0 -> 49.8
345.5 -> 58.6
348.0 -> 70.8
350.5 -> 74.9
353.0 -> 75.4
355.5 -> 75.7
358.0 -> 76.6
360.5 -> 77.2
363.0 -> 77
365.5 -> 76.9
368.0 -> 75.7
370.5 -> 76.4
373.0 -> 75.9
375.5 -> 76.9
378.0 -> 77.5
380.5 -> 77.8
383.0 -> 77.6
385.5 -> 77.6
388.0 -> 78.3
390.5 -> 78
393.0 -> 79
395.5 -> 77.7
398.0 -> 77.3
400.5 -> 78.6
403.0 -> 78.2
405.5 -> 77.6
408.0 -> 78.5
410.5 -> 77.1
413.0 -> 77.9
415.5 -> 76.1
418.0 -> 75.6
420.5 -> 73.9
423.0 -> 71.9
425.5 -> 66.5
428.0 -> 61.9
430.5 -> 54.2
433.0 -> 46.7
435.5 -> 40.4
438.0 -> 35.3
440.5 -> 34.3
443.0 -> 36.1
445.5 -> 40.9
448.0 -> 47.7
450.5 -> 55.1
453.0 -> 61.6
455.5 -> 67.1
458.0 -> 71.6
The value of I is 9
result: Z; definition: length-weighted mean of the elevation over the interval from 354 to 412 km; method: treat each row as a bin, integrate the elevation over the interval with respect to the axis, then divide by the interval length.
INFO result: 77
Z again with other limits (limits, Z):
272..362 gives 74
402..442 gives 64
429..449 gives 42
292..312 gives 76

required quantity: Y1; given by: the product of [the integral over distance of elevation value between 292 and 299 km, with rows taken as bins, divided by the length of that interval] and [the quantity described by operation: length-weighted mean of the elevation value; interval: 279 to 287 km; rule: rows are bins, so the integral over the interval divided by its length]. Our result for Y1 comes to 5818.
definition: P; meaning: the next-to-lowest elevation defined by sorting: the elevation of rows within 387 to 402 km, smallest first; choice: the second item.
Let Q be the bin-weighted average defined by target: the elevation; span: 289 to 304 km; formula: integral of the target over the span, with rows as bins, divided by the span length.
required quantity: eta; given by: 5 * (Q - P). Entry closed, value -9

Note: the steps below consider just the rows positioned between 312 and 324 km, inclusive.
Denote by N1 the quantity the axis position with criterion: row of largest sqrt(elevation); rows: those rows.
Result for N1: 323.0 km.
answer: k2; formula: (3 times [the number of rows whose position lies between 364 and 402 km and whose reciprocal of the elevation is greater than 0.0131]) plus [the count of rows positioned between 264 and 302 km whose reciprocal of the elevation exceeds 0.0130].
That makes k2 18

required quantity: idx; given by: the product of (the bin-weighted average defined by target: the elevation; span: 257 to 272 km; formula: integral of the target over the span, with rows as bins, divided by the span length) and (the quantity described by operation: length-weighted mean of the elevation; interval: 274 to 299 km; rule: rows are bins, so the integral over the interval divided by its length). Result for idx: 5823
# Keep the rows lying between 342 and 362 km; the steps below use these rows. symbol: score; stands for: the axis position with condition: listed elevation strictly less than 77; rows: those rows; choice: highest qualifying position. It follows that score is 358.0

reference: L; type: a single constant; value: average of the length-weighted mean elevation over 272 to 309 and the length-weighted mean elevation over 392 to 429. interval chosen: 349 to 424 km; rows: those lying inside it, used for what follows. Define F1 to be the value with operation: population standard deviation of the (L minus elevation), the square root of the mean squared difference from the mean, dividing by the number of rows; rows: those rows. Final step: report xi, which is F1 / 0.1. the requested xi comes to 15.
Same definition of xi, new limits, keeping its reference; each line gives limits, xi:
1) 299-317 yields 8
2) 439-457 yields 118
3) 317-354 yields 85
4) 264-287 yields 6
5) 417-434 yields 100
